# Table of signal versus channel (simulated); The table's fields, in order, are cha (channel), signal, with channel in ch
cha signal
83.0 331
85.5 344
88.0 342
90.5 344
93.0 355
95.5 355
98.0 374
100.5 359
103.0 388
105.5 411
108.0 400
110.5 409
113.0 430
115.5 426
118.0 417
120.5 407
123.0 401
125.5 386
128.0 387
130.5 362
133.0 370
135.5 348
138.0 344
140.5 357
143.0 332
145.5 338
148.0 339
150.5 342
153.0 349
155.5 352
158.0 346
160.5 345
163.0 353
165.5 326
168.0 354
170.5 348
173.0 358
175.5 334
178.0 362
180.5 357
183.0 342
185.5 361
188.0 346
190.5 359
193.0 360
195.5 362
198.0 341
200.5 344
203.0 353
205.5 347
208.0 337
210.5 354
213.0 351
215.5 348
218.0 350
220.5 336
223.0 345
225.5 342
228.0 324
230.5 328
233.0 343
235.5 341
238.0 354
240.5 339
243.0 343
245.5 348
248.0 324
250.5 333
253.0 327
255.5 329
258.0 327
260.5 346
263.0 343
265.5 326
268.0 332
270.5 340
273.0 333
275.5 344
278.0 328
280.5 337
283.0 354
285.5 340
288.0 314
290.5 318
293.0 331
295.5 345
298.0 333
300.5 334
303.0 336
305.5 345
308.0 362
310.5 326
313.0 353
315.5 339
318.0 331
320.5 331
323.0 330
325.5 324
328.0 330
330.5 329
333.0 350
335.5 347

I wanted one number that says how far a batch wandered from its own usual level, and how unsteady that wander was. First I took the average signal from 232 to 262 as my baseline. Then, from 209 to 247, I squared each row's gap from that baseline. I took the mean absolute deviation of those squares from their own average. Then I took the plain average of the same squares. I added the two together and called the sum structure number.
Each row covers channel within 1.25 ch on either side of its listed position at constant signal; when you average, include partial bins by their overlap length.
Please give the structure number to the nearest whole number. 172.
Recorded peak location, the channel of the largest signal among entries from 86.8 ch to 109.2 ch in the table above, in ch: 105.5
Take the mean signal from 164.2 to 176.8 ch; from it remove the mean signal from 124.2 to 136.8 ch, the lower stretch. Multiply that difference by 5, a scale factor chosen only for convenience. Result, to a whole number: -133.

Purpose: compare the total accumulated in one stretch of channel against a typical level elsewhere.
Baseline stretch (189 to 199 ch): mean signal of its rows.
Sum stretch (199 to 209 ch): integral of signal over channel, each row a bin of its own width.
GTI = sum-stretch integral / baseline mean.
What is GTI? 9.7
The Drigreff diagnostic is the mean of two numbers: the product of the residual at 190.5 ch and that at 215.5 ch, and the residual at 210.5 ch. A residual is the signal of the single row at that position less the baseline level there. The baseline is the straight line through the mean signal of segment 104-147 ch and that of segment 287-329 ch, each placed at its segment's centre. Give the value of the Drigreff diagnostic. 37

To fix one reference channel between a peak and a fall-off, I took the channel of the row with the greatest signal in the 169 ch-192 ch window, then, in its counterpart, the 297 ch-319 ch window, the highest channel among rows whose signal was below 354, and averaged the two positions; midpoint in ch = 248.0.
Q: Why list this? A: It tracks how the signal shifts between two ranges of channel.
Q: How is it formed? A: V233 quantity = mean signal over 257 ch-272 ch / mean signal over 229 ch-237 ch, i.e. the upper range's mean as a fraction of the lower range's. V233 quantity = 1.00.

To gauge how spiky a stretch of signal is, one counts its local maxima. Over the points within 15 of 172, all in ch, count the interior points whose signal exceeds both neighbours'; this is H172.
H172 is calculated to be 4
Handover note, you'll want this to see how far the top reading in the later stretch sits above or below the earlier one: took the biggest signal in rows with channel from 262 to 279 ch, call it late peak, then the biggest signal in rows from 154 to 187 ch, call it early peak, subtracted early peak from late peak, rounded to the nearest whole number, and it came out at -18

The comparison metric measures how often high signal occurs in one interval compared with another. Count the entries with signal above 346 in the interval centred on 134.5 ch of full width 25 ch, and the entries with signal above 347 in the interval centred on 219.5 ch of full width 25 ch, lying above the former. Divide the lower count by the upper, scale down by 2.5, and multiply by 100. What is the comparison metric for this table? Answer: 70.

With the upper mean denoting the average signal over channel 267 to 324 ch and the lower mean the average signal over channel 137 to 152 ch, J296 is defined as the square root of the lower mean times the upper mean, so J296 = 339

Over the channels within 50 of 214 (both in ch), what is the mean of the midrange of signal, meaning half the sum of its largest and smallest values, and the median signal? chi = 344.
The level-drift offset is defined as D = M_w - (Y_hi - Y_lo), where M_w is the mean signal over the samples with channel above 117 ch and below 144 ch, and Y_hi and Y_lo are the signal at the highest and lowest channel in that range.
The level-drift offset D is 459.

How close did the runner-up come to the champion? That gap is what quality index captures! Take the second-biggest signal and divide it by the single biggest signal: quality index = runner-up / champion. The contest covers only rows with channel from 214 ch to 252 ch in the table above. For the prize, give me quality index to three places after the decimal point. 0.989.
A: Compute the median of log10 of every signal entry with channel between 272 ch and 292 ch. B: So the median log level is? 2.53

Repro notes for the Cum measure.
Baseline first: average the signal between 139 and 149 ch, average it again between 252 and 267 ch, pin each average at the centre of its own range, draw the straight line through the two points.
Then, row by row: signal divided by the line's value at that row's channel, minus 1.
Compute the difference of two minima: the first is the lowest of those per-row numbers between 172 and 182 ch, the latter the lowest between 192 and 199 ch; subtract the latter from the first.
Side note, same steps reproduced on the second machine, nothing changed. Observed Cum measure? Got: -0.026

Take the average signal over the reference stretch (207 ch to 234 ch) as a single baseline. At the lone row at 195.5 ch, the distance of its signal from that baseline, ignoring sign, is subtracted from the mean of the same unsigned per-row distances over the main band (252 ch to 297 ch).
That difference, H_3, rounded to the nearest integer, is -10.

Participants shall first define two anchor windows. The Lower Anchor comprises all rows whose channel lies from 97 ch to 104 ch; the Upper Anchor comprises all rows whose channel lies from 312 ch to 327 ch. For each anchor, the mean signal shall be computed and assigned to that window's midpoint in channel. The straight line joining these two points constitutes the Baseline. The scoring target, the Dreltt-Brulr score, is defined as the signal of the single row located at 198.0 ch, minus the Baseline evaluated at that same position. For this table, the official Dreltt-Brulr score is -15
